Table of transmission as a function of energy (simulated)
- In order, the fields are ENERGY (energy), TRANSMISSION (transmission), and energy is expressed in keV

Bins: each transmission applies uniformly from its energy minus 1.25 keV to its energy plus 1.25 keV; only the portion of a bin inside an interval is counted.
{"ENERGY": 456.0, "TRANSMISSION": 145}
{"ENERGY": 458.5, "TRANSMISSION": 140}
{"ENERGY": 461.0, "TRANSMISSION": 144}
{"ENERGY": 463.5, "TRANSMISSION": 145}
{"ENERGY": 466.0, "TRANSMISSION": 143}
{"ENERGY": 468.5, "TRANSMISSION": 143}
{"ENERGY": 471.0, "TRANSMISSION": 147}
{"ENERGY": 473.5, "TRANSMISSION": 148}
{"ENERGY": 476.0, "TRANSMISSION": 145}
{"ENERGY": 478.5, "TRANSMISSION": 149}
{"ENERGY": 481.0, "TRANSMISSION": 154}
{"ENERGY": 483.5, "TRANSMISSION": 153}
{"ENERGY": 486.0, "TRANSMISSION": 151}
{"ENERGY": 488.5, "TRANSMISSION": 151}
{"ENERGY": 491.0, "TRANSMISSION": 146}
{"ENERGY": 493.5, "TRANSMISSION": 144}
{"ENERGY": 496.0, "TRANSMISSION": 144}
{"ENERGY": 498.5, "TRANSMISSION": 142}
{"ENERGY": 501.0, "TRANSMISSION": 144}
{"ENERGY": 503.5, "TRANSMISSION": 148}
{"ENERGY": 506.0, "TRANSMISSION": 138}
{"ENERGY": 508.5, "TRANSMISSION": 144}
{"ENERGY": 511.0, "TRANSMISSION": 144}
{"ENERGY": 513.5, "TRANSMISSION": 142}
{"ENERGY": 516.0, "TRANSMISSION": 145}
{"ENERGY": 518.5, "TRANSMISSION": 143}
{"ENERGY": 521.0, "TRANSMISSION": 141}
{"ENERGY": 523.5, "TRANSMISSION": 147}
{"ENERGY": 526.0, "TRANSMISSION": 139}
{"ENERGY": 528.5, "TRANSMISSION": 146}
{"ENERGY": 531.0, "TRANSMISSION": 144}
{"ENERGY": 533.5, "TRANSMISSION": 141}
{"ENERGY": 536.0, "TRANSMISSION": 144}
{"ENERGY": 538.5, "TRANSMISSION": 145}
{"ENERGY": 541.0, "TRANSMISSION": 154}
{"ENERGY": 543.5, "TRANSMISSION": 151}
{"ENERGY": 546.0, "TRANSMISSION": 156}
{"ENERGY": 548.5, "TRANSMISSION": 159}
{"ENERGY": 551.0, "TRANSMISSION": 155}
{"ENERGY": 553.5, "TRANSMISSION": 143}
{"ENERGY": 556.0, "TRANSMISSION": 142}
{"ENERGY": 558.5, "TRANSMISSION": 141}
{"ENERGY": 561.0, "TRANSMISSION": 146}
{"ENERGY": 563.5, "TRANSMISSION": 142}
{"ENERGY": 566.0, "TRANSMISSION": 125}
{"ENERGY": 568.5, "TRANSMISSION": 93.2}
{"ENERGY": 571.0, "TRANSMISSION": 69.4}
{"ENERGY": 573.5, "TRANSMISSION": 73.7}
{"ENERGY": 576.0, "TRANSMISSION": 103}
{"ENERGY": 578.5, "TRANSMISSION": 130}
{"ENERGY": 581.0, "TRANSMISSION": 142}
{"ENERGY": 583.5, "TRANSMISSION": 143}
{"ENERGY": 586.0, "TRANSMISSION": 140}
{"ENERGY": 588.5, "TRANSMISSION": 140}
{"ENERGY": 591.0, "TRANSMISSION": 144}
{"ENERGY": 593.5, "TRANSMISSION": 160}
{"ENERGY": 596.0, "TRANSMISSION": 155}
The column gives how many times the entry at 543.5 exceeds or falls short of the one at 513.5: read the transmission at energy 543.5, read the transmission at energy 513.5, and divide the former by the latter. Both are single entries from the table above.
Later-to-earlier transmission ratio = 1.06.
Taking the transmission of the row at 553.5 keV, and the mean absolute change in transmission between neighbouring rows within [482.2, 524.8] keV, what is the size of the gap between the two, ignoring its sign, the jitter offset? 140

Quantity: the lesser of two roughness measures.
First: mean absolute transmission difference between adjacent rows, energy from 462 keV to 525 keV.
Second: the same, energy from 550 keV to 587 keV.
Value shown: 2.8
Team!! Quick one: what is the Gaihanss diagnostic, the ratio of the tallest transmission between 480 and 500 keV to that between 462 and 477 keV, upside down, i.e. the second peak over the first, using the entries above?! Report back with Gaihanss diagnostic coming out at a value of 0.96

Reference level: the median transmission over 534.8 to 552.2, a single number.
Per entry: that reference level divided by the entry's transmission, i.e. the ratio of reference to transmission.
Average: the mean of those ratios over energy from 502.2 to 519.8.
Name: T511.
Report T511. 1.07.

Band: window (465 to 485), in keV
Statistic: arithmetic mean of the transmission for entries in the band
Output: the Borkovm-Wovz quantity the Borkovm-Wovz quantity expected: 148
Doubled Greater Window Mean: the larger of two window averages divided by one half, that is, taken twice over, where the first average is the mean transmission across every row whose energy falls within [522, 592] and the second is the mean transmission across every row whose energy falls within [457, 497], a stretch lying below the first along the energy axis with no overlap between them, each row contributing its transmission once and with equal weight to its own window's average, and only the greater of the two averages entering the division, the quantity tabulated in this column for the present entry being 293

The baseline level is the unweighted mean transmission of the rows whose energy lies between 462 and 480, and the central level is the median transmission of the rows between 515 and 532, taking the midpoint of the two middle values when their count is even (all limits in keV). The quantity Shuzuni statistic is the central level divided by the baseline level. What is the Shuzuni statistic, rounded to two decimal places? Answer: 0.99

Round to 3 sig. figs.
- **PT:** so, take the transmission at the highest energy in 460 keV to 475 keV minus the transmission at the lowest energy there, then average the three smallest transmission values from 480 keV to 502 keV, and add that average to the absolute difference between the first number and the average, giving 283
